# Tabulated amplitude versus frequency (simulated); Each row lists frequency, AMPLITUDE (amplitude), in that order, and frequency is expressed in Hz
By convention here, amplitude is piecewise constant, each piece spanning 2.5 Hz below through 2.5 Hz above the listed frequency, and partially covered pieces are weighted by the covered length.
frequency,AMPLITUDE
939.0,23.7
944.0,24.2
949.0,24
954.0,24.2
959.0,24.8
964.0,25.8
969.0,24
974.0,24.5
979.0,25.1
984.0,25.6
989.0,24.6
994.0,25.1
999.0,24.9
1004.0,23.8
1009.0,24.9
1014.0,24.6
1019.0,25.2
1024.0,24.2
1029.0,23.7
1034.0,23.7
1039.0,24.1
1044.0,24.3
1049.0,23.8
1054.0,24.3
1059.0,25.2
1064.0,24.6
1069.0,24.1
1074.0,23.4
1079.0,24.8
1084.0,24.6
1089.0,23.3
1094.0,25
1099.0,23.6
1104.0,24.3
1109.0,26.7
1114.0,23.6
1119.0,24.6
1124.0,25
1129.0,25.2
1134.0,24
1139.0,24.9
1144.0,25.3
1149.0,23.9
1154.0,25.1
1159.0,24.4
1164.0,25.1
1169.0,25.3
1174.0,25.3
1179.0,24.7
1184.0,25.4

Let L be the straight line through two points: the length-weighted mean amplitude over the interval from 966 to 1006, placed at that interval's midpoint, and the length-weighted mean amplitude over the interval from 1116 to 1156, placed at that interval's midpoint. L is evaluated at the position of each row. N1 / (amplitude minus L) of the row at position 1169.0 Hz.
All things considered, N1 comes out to 0.6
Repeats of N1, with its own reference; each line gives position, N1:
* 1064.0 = -0.1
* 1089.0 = -1.4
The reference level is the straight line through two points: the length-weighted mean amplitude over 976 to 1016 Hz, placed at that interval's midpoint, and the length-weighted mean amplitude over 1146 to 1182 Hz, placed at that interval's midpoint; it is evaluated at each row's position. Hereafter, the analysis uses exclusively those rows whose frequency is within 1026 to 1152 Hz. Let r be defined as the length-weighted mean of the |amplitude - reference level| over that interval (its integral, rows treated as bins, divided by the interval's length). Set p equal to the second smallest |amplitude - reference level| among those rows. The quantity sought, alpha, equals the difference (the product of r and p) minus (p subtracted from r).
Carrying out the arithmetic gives -0.6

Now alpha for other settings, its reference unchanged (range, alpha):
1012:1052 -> -0.1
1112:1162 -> -0.2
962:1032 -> -0.4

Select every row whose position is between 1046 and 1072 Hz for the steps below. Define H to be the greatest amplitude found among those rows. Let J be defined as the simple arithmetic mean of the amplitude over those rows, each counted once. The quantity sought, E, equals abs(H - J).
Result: 0.80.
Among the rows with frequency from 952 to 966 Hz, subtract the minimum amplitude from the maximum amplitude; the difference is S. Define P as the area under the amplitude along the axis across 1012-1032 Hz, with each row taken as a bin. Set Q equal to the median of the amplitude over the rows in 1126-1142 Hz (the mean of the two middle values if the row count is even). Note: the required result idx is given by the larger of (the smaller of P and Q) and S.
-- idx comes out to 24.9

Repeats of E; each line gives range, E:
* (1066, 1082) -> 0.70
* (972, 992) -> 0.65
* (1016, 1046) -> 1.00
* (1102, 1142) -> 1.91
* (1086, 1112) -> 2.12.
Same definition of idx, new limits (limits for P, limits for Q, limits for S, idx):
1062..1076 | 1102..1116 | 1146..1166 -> 24.3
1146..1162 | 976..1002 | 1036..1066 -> 25.1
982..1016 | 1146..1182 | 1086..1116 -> 25.1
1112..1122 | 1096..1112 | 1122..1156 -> 24.3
